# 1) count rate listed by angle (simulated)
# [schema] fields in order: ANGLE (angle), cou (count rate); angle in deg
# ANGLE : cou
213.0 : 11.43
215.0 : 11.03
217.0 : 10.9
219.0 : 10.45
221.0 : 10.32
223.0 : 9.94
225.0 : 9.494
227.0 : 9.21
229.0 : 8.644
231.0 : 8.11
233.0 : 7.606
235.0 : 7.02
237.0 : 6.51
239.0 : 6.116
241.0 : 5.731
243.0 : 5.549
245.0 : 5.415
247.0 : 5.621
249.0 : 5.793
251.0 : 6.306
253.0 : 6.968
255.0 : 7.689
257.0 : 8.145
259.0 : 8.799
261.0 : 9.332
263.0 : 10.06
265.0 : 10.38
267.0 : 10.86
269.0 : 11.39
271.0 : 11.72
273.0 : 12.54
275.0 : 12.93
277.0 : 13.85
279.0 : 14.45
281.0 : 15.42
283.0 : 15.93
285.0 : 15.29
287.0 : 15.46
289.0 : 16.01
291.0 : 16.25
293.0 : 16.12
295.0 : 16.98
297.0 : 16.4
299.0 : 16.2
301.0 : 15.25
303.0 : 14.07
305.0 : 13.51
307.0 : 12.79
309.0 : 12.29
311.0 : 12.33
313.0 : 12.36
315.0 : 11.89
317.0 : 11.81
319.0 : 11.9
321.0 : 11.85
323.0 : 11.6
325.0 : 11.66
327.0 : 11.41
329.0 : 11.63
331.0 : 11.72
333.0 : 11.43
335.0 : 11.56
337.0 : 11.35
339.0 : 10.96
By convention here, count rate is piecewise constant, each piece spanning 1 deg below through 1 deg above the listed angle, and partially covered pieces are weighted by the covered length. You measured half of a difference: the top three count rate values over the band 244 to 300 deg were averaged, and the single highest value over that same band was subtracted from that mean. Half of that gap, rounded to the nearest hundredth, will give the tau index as -0.22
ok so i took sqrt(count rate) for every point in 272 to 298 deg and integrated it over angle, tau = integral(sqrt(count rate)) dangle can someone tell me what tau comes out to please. 101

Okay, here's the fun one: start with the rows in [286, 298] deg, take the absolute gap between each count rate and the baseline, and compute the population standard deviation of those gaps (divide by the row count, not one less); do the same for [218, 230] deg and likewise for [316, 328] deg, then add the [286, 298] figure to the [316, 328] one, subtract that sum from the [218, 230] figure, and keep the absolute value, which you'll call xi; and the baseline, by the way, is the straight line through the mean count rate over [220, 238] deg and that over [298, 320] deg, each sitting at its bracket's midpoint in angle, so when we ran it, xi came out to 0.16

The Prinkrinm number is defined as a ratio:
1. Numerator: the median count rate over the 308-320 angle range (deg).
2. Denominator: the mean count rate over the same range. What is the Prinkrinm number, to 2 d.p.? 1.00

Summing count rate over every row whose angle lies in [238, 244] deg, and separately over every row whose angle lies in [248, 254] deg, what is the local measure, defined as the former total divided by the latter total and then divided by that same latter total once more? 0.048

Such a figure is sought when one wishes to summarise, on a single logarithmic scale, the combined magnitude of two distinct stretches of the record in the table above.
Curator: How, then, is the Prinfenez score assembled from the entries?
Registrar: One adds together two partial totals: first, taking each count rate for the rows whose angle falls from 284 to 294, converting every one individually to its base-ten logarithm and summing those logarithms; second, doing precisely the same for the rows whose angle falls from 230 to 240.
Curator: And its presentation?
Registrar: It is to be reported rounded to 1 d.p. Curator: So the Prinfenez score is 10.2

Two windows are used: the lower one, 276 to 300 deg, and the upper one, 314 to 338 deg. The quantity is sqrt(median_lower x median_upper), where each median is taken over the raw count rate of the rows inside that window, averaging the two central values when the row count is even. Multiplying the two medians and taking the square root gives 13.6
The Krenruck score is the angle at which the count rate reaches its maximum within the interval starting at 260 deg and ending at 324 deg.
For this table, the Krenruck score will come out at 295.0 deg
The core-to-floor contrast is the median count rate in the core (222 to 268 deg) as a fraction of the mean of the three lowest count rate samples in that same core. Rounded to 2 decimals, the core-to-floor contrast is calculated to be 1.39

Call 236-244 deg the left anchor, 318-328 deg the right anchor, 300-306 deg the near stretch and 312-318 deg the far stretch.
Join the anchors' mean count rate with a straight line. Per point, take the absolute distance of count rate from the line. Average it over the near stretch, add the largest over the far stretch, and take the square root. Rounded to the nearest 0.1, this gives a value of 2.3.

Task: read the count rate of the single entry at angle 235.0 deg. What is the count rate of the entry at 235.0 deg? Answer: 7.02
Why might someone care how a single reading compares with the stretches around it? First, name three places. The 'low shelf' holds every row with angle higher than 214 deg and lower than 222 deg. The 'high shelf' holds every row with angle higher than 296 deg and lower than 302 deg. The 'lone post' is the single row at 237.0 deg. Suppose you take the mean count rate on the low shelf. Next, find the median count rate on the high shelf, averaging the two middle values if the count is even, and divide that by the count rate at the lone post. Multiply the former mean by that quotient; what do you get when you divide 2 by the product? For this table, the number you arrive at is 0.075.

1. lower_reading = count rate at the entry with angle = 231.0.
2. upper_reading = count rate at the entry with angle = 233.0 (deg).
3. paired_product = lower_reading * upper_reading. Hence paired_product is 62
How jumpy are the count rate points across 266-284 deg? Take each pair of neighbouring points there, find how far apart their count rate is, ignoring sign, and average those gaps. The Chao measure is 0.63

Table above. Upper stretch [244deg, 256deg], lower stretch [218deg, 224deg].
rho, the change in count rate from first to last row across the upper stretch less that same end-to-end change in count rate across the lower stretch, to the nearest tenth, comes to 2.8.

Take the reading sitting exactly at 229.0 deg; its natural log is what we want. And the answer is 2.2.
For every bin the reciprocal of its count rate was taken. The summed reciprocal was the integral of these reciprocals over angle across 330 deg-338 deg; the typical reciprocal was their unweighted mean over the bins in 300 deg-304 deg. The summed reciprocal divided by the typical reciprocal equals 10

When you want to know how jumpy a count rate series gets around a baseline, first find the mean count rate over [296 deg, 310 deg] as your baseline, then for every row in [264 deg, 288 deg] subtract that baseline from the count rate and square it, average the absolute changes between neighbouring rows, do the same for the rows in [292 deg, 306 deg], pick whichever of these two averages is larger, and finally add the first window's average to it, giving 4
